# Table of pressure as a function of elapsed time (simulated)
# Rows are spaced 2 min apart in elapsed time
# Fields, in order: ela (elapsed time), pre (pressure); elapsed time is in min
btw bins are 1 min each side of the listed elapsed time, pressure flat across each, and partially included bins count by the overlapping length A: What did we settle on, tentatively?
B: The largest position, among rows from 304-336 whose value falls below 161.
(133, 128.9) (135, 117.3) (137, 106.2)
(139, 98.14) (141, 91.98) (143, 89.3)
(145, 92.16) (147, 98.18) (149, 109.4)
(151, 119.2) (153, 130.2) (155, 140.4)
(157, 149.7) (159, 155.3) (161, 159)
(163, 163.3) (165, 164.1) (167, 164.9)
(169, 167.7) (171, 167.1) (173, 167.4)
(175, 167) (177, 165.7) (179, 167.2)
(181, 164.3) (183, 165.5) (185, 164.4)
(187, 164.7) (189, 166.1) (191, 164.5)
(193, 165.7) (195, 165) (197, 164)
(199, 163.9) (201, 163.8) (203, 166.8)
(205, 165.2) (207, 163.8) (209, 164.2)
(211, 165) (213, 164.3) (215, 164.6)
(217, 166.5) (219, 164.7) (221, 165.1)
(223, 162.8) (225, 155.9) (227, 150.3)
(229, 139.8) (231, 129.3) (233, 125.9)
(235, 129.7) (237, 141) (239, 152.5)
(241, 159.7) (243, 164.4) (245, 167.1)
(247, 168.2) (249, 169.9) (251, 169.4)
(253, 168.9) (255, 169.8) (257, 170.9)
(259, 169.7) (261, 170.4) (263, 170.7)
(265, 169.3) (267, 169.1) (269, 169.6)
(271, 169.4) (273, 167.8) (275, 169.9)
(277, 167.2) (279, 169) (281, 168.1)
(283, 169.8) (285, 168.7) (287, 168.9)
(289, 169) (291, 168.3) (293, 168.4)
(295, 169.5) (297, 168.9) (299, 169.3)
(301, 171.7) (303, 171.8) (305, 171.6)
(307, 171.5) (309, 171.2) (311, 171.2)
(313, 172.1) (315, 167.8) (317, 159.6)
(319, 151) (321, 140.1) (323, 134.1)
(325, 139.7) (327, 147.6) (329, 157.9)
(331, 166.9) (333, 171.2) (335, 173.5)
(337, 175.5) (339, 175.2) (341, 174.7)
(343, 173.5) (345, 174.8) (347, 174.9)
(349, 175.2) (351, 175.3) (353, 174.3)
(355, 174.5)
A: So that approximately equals 329 min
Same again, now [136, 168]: 161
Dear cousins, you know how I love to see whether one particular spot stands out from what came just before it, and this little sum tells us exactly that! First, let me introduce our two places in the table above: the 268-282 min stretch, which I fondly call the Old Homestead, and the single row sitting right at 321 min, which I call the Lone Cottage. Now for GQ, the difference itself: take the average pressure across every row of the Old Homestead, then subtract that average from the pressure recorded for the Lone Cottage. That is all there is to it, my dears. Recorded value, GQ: -29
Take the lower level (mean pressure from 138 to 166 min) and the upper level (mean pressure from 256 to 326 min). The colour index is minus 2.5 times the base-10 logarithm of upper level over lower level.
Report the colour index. -0.30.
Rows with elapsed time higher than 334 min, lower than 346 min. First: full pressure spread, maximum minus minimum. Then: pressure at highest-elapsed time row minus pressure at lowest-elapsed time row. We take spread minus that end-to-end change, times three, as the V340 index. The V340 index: 2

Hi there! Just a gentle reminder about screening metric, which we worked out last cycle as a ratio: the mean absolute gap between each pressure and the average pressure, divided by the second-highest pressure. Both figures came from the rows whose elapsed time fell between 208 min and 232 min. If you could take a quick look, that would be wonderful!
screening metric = 0.0561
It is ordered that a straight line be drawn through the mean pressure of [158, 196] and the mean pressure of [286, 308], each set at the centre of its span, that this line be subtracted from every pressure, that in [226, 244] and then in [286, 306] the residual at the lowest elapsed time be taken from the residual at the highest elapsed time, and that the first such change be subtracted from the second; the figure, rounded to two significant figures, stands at -11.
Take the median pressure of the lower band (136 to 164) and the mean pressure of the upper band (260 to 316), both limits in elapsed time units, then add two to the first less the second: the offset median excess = -53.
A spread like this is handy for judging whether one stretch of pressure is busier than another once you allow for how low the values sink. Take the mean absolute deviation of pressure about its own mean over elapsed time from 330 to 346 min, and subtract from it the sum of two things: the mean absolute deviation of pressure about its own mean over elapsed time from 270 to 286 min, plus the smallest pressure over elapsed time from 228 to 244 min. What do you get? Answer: -125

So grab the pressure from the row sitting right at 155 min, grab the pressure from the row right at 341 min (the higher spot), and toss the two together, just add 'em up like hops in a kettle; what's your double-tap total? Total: 315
